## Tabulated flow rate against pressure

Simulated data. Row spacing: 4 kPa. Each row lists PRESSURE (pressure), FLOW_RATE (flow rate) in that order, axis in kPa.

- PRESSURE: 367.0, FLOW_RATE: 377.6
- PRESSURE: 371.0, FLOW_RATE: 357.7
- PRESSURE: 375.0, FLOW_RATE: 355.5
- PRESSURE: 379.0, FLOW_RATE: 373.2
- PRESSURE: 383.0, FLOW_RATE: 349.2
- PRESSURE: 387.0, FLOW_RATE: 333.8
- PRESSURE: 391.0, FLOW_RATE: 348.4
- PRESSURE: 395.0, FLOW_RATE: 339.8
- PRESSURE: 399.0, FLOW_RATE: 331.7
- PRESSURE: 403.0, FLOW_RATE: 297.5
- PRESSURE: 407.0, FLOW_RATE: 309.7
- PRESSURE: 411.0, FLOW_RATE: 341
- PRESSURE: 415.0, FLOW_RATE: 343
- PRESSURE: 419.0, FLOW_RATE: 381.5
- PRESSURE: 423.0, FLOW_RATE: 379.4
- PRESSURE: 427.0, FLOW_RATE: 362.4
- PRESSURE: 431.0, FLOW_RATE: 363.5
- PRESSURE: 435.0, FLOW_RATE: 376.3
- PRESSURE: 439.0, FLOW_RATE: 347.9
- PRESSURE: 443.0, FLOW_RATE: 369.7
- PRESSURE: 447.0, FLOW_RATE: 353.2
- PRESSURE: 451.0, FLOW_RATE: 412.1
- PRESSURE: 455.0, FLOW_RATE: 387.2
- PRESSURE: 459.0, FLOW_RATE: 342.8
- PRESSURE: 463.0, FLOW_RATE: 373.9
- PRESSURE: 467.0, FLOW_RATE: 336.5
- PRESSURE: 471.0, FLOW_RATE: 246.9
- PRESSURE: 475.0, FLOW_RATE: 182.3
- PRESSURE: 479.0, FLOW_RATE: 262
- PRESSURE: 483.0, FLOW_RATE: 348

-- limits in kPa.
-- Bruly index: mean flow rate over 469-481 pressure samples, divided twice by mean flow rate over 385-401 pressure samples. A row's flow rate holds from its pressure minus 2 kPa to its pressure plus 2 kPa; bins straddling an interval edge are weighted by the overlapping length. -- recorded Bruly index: 0.0020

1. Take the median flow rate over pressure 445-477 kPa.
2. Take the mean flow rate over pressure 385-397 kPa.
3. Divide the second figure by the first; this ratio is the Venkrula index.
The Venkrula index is 0.98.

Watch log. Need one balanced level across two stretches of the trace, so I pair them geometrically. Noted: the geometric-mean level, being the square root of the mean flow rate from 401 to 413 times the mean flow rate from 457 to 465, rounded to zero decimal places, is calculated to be 337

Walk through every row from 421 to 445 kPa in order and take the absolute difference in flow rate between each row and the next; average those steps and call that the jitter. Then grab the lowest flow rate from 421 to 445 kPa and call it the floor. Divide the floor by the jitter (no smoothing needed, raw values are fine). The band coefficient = 21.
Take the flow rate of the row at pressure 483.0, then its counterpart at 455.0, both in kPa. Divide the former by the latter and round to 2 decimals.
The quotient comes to 0.90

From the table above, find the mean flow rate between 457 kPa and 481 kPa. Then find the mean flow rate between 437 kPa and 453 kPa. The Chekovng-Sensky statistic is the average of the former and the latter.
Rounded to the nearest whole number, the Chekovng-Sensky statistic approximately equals 331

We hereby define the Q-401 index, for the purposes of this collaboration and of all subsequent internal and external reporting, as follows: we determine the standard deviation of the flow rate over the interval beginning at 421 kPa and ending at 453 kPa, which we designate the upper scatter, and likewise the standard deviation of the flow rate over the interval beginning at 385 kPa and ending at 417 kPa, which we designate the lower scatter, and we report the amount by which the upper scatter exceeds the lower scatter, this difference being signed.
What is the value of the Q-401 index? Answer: 2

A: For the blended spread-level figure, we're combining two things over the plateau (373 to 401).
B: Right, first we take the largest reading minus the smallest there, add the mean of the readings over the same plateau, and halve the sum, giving 194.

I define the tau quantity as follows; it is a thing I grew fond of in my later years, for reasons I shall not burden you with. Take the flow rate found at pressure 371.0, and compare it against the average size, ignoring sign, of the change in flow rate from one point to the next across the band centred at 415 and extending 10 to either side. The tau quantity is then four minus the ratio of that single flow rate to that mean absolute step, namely -15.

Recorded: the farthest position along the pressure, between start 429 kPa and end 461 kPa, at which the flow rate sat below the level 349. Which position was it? 459.0 kPa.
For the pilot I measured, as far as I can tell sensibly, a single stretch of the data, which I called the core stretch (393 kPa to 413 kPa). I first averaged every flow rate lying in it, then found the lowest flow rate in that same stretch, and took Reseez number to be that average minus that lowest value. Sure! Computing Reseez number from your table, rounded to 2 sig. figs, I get 26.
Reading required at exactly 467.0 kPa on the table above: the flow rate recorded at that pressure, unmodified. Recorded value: 336.5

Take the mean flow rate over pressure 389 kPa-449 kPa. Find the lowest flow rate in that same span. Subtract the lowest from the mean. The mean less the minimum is 52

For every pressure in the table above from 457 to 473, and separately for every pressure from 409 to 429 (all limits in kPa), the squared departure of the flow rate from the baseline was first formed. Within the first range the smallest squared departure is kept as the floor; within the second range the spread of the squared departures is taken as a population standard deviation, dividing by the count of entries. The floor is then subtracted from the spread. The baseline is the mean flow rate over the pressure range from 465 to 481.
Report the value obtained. 3492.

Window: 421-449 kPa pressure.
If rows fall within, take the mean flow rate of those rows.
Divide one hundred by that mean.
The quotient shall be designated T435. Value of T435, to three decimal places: 0.274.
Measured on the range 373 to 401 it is 0.288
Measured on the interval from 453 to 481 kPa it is 0.328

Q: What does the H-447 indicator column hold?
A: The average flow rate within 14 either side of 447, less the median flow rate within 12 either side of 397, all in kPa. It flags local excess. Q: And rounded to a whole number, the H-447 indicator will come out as 37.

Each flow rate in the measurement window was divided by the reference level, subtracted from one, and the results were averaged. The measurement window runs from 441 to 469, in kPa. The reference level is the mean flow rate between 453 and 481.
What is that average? -0.21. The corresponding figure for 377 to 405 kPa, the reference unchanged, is -0.11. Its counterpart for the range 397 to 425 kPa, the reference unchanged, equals -0.12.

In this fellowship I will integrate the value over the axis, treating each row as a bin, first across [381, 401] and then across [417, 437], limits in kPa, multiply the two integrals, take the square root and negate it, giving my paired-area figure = -7125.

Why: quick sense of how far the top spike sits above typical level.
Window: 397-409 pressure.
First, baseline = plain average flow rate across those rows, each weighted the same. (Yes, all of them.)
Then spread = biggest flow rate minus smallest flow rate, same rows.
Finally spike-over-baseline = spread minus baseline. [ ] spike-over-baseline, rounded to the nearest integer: -279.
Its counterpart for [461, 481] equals -89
